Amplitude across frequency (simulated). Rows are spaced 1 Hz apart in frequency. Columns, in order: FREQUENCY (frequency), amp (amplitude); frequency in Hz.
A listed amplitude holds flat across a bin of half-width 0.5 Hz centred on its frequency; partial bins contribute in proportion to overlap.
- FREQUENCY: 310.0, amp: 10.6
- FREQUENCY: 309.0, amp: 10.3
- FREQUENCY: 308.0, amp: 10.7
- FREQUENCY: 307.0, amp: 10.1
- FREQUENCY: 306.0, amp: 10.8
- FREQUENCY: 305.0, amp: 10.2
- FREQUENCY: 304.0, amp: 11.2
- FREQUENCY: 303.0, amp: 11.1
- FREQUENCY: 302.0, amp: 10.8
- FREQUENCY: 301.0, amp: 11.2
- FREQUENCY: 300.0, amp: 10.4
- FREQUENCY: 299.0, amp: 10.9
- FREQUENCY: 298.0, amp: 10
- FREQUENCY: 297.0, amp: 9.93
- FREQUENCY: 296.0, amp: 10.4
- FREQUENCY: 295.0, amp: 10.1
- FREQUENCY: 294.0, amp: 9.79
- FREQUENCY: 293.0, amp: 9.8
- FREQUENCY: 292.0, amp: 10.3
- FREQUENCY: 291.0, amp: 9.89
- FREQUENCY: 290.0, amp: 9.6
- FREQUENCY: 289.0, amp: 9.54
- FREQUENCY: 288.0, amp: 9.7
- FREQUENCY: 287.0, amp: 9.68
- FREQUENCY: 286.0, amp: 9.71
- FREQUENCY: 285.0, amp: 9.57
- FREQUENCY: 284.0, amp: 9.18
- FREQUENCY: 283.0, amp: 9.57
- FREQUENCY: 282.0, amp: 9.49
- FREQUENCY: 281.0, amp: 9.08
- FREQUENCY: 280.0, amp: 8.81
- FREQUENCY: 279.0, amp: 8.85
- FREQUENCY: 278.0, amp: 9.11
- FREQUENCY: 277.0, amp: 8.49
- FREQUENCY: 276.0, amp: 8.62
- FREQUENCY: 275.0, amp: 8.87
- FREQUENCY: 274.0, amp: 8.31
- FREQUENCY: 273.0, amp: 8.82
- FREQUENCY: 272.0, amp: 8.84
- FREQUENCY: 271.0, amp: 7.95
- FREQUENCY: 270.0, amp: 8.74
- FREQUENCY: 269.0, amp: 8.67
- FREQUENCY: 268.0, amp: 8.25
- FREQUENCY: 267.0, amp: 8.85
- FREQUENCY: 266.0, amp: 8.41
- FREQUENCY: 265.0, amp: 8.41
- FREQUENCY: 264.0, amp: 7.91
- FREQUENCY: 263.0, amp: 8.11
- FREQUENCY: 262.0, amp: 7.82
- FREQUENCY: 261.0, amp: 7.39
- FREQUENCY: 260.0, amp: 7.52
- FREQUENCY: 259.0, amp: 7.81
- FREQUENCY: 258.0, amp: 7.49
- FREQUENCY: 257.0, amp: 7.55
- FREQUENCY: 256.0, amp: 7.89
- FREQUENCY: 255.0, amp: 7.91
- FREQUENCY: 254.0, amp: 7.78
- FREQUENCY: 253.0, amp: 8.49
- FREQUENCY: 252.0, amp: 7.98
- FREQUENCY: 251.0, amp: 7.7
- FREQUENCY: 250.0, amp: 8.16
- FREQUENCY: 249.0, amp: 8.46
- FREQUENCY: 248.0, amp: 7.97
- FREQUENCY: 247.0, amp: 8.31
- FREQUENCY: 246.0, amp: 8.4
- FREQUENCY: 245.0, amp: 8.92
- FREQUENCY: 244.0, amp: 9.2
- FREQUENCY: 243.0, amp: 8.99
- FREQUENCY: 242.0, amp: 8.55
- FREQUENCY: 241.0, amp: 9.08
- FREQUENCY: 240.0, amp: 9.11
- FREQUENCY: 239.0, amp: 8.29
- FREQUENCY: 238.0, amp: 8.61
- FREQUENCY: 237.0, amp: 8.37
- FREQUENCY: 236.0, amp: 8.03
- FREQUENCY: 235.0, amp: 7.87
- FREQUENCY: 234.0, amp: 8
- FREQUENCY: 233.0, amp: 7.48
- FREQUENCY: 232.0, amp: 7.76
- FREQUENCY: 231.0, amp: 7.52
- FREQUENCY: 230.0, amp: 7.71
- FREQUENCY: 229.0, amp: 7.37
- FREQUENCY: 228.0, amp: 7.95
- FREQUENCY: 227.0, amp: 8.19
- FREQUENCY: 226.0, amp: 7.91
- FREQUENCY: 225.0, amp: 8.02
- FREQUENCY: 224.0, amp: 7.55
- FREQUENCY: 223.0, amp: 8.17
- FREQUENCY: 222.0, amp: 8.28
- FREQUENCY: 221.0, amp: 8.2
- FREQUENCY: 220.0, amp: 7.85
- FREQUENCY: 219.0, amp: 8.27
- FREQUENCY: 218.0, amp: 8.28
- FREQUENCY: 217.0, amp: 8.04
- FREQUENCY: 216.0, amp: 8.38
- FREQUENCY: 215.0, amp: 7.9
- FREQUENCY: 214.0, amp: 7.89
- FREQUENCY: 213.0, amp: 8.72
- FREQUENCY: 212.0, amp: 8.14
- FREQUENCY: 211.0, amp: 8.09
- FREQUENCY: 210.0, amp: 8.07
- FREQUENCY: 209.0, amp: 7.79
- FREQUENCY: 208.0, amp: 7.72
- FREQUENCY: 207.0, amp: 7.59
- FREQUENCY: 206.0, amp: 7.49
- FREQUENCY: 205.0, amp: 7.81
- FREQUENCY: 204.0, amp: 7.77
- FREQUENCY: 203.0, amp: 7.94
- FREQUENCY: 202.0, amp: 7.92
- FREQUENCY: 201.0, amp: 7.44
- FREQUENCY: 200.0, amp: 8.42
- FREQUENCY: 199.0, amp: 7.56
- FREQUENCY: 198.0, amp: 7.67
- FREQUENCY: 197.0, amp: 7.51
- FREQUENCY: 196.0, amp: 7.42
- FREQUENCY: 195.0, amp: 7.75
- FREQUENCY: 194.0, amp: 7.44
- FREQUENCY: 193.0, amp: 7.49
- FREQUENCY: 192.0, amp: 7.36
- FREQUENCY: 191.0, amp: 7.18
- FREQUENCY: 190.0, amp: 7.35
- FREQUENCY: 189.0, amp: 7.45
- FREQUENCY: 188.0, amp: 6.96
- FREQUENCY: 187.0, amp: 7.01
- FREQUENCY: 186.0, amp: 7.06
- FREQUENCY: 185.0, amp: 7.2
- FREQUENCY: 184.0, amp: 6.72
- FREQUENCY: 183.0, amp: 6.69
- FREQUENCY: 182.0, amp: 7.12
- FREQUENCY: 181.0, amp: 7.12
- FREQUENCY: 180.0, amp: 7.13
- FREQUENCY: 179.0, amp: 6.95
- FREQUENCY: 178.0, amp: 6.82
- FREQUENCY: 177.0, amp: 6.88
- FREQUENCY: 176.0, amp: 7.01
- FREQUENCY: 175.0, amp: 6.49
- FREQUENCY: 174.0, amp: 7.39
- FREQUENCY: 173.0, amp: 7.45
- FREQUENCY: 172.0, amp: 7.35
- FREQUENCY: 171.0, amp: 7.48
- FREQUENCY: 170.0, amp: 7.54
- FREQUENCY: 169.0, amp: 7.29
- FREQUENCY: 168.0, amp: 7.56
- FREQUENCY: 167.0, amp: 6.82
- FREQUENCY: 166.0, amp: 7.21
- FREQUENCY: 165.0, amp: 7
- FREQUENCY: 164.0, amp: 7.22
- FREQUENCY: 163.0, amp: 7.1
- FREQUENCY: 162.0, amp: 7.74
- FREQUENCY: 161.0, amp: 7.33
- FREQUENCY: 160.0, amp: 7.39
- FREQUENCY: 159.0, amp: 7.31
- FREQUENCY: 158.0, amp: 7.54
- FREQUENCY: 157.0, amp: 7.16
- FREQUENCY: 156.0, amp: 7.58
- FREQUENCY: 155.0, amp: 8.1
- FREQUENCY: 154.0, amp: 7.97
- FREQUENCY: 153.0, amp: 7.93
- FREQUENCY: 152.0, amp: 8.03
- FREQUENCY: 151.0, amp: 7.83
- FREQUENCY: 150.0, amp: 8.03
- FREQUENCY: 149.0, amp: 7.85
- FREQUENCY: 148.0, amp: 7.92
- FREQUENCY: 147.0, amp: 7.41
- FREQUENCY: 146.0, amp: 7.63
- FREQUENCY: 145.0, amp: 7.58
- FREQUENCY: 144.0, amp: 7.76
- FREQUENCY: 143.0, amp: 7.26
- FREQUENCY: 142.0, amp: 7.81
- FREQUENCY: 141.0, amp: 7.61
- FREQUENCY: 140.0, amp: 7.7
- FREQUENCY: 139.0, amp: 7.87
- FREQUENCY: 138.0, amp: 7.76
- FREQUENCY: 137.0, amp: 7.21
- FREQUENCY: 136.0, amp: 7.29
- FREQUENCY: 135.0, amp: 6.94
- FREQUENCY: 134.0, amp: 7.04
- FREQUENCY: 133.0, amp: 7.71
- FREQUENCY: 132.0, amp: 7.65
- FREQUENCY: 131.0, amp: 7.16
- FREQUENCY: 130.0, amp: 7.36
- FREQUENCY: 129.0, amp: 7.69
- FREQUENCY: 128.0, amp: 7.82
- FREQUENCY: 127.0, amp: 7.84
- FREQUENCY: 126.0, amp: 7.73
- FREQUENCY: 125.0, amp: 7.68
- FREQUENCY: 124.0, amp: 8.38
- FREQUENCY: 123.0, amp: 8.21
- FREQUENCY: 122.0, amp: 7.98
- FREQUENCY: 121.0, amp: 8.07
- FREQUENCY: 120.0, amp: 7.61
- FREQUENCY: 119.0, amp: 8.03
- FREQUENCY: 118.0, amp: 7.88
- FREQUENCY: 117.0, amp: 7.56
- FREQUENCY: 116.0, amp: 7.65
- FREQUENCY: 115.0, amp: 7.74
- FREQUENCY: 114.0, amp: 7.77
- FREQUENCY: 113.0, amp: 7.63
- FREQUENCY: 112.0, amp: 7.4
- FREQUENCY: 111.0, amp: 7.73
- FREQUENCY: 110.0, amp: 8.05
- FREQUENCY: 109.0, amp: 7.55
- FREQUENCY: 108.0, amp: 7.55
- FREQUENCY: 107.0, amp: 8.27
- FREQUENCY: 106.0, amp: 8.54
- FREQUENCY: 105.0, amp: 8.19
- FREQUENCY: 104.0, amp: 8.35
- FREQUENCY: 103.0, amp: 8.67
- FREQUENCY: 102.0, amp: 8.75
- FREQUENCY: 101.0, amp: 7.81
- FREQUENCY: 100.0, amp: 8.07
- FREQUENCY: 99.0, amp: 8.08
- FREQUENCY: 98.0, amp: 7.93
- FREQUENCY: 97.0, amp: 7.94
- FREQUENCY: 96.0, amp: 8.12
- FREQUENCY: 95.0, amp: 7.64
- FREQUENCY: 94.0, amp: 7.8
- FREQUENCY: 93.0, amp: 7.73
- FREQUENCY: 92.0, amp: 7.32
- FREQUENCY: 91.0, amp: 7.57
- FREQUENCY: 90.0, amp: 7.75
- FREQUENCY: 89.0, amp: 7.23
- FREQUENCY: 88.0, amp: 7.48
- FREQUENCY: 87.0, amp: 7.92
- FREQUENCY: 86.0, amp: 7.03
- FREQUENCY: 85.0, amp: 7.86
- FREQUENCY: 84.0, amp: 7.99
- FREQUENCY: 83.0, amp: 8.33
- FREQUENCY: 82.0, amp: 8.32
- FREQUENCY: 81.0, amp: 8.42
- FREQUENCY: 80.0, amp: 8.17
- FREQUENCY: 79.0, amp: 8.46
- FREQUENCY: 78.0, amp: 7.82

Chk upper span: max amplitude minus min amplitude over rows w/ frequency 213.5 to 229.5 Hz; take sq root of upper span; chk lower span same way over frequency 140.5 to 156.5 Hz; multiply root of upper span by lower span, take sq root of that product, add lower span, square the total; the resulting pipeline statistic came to 3.1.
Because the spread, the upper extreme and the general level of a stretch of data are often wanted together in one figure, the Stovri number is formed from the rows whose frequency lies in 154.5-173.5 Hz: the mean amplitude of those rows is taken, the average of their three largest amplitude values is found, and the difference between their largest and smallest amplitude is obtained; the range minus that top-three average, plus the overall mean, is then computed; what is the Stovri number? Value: 0.85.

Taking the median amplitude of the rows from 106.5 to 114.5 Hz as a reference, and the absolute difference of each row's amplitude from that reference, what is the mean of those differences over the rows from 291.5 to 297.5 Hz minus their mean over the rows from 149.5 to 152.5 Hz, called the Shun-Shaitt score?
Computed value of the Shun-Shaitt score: 2.1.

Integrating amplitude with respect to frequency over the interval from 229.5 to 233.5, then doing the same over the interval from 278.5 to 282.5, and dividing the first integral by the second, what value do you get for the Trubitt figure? 0.84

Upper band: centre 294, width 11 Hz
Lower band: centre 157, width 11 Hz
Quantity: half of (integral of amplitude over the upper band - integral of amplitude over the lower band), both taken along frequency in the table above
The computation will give 13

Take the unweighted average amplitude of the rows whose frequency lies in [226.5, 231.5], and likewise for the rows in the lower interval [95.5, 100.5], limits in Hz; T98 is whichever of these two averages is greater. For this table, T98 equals 8.03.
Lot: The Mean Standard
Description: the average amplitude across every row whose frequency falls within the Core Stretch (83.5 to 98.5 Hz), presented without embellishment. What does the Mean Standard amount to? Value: 7.7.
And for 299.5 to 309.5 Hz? 10.7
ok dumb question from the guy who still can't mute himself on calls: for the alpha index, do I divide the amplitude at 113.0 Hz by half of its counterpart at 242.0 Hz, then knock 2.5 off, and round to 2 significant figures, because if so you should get -0.72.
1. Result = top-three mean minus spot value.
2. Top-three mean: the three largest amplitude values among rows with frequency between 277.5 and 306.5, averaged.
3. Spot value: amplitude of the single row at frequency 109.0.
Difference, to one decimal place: 3.6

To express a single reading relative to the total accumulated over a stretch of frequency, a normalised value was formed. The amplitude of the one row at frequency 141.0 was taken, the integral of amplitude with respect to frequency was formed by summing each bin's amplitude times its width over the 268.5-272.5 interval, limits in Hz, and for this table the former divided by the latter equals 0.22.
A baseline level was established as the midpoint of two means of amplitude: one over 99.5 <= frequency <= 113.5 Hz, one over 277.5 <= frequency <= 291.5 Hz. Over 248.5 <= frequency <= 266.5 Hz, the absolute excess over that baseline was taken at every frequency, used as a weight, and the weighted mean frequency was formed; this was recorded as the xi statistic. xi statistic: 257.6 Hz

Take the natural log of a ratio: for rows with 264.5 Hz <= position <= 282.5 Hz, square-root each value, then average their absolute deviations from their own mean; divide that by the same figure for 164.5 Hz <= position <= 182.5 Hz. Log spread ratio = 0.06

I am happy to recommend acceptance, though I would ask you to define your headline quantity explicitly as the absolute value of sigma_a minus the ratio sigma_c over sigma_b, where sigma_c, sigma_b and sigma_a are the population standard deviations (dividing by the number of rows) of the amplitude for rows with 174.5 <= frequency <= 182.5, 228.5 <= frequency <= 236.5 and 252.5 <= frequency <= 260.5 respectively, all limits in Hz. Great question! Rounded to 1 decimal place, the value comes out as 0.6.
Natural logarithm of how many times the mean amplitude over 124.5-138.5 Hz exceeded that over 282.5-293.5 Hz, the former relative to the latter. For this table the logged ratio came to -0.26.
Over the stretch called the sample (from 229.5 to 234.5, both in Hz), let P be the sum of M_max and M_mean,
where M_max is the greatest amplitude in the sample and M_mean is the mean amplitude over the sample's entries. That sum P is 15.7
